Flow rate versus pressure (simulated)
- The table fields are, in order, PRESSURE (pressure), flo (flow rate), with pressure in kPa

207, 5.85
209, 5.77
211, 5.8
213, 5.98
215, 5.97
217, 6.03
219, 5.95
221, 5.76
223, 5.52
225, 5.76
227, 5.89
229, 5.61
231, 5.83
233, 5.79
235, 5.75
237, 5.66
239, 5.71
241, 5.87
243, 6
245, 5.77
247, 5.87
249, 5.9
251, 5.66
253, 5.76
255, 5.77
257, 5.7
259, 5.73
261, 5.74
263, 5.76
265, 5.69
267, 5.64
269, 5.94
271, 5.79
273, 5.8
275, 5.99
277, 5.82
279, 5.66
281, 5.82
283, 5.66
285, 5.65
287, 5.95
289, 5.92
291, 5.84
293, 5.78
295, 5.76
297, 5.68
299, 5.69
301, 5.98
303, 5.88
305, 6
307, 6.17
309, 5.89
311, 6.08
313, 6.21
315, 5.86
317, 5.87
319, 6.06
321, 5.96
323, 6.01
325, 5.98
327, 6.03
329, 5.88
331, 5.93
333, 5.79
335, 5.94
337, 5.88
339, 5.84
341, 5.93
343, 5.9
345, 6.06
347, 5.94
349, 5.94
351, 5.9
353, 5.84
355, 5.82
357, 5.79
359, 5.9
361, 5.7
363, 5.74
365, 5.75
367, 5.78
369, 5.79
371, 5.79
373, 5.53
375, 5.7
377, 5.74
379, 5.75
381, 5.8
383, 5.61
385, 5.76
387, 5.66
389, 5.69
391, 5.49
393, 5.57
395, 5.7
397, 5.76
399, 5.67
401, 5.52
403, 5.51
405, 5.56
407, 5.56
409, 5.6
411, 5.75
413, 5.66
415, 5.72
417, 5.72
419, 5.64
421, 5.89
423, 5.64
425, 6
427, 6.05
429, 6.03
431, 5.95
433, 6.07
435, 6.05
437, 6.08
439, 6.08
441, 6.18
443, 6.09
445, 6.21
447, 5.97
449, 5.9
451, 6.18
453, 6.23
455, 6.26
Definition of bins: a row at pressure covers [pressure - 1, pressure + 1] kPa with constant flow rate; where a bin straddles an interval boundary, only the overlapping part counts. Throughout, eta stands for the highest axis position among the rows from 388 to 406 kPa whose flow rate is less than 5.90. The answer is 405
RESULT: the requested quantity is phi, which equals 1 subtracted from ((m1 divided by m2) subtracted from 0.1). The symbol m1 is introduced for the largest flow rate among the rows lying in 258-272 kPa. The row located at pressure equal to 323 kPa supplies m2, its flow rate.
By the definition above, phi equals -1.89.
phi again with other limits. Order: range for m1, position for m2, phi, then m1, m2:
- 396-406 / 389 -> -1.91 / 5.76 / 5.69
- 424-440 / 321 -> -1.92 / 6.08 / 5.96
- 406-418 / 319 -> -1.85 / 5.75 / 6.06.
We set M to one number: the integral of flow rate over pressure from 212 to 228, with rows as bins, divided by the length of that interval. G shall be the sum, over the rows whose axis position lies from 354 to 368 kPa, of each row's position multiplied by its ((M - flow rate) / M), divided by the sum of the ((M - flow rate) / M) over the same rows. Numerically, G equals 362.4 kPa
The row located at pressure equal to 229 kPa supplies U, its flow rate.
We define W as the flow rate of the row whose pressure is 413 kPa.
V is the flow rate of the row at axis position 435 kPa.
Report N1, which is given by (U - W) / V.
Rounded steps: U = 5.61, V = 6.05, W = 5.66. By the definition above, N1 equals -0.01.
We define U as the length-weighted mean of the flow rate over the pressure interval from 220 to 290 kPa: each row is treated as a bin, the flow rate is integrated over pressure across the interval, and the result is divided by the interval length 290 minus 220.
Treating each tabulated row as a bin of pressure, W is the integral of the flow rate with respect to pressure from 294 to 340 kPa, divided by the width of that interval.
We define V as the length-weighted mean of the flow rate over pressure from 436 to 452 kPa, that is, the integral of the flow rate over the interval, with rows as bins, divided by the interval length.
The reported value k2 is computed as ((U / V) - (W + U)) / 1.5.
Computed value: -7.17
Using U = 5.78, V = 6.09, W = 5.93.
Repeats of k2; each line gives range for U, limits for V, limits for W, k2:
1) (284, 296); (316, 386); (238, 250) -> -7.12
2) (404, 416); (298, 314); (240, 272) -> -6.99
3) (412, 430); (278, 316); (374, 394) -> -7.00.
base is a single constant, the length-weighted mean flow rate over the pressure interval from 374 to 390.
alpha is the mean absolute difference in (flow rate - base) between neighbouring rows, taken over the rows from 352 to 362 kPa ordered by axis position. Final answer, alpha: 0.090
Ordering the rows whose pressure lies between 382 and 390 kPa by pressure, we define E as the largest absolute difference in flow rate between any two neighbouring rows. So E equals 0.15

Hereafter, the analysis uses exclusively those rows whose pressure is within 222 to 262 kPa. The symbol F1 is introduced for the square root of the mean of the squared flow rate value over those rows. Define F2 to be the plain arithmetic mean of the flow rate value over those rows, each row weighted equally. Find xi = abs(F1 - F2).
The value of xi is 0.0010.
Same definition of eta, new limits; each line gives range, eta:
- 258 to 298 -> 297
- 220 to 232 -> 231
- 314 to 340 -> 339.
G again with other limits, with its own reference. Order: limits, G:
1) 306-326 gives 314.7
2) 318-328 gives 322.9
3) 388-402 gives 395.0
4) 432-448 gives 440.1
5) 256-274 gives 263.1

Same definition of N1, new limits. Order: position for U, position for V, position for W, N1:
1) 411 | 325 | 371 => -0.01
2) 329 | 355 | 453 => -0.06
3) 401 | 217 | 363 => -0.04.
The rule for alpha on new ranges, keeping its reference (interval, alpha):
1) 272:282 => 0.170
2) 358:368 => 0.070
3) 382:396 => 0.115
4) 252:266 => 0.035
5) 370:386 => 0.124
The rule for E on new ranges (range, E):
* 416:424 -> 0.25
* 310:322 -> 0.35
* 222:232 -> 0.28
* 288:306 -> 0.29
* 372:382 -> 0.17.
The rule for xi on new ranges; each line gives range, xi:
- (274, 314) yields 0.0023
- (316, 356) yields 0.0005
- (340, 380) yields 0.0011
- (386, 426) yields 0.0013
